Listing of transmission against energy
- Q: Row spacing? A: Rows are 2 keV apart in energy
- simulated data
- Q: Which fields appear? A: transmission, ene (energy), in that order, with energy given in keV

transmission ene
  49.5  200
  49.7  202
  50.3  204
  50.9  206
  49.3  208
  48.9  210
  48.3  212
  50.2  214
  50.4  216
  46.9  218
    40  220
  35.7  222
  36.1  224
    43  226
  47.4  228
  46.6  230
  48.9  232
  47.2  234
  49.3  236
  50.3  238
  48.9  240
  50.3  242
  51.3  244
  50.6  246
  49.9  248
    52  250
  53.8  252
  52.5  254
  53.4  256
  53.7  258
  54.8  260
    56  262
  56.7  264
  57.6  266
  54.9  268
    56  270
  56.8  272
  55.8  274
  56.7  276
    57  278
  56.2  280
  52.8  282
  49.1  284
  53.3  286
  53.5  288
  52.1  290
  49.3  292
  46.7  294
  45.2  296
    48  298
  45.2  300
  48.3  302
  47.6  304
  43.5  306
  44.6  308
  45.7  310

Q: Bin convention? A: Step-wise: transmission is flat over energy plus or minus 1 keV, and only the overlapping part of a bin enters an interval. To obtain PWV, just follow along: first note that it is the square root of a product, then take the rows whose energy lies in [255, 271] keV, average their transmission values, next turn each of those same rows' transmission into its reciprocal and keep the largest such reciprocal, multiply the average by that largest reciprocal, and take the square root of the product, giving 1.02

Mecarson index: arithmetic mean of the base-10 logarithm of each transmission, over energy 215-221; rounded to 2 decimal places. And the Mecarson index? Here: 1.66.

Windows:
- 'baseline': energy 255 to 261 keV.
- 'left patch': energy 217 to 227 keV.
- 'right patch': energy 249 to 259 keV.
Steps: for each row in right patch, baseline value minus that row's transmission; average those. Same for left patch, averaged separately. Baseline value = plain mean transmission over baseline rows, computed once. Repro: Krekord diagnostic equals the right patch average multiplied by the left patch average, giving 12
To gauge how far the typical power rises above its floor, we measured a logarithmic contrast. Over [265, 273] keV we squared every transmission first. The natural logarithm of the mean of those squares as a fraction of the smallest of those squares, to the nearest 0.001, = 0.052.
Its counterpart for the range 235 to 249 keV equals 0.048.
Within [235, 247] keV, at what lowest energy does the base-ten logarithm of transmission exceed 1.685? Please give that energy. 236 keV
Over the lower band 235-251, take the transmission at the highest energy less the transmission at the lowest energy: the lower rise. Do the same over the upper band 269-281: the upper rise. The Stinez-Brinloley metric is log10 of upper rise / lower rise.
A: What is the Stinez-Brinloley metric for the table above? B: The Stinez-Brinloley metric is -1.1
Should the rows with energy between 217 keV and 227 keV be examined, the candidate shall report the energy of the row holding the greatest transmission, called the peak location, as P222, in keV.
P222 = 218 keV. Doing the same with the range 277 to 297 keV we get 278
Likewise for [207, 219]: 216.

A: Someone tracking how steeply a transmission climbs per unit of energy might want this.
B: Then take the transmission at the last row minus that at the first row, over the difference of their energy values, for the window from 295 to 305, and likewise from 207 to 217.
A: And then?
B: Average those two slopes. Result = 0.22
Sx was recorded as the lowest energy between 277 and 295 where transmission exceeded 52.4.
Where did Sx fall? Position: 278 keV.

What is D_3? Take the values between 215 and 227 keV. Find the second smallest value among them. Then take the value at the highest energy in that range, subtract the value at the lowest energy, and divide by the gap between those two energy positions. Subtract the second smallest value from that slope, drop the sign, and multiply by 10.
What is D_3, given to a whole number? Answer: 368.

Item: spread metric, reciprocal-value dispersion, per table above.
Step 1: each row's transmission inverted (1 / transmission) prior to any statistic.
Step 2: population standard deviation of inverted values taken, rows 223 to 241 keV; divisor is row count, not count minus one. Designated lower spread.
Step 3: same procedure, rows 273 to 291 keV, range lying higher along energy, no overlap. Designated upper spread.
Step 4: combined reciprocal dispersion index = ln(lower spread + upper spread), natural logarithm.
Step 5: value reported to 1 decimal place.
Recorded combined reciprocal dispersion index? -5.8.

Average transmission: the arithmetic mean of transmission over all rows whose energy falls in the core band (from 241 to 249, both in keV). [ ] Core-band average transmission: 50.5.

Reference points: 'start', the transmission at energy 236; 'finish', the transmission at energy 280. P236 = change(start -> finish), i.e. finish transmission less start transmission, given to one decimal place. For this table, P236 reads 6.9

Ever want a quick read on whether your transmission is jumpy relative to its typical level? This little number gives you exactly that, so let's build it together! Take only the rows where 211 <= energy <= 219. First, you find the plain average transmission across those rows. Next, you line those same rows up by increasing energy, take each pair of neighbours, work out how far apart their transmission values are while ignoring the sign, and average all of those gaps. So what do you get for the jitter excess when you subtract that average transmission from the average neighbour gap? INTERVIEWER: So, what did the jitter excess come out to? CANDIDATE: -47.1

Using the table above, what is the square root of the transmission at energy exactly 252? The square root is 7.33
